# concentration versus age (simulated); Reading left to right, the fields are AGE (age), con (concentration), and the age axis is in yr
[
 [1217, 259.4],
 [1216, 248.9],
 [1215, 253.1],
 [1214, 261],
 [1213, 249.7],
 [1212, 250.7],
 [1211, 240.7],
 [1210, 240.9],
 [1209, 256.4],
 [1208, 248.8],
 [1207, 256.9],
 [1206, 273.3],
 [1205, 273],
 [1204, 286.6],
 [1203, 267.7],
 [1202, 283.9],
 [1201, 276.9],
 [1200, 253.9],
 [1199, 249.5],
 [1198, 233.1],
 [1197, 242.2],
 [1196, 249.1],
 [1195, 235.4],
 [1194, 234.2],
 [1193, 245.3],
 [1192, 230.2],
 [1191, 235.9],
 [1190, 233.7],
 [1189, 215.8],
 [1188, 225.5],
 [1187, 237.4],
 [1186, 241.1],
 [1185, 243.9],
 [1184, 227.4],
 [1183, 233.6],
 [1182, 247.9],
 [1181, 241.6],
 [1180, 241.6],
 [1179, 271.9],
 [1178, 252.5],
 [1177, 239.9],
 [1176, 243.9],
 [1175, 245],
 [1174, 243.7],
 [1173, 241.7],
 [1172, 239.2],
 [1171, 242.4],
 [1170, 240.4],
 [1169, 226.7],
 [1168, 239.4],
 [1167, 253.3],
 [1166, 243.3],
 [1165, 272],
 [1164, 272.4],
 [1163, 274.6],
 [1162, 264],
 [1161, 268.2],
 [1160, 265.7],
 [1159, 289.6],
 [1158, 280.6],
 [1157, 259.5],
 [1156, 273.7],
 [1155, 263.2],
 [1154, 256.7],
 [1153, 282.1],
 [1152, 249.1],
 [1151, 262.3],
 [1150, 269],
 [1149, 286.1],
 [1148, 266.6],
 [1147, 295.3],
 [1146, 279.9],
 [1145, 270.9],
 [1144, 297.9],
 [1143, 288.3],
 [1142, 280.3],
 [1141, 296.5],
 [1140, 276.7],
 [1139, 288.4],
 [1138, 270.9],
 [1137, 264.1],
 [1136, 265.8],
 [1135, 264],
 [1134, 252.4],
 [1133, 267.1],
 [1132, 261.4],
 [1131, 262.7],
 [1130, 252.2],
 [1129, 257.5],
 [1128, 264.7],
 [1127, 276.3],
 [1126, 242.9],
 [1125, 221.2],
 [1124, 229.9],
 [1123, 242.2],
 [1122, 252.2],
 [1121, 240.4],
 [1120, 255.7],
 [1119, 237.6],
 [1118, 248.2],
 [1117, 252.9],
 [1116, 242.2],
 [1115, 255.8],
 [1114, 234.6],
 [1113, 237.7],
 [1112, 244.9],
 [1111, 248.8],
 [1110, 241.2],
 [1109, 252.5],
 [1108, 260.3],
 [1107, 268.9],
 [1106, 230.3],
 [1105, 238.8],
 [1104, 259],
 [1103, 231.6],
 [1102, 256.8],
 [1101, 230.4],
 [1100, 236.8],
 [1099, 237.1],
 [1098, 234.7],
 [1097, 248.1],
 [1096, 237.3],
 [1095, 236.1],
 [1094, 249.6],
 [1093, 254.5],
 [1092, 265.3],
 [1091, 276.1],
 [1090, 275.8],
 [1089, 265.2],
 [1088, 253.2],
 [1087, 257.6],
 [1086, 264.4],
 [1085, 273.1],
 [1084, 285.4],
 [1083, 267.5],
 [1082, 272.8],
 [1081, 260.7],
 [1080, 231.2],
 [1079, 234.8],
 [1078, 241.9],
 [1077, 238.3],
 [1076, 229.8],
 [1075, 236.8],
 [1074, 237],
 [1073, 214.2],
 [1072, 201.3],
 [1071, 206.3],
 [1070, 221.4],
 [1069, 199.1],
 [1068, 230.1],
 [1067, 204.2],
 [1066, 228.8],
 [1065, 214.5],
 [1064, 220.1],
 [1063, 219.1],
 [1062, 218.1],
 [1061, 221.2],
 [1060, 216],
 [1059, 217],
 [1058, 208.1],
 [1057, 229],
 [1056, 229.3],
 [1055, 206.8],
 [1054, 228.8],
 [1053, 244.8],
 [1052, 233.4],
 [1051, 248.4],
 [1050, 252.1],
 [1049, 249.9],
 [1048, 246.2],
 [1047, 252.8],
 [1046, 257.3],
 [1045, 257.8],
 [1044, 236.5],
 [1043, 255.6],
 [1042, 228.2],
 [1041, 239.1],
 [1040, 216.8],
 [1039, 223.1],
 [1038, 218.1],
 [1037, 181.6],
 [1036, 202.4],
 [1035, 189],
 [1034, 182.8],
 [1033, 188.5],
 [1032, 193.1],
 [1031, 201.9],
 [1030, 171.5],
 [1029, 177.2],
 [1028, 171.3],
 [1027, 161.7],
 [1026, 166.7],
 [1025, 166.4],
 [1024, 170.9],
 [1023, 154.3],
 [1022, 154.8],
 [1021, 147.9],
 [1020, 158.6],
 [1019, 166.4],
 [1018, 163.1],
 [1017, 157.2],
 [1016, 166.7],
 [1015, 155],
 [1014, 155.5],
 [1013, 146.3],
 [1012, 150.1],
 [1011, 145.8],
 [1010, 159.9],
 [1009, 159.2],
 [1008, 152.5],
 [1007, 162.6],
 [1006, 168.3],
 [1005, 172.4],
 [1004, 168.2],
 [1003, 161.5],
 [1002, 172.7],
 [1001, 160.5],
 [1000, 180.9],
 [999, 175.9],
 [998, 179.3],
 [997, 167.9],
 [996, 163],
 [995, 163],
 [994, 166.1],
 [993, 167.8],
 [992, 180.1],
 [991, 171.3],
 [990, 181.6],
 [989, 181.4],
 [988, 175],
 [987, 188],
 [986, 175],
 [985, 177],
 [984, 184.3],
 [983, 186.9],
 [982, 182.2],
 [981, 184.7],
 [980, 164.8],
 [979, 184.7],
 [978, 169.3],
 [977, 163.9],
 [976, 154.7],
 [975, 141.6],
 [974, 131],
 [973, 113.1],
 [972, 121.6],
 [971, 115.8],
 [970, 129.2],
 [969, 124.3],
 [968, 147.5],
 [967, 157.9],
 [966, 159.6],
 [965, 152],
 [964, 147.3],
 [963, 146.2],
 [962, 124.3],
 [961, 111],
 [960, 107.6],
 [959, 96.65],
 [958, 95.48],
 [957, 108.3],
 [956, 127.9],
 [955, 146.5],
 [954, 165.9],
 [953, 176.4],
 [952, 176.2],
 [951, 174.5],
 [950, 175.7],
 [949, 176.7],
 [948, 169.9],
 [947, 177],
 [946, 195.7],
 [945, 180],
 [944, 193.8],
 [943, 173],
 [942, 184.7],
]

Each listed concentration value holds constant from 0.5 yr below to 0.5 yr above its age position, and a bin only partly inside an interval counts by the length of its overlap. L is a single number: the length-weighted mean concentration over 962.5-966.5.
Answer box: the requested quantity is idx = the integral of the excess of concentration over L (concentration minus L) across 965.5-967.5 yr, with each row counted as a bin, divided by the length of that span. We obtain 7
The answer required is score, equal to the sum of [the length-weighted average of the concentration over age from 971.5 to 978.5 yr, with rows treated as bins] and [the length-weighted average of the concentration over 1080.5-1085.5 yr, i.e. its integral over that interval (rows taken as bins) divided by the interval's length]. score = 414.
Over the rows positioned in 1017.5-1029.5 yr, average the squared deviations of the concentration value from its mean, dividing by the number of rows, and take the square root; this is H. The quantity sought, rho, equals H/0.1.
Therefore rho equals 80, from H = 8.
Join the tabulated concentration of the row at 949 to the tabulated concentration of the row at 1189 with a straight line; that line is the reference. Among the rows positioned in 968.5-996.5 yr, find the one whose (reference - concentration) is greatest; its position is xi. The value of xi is 973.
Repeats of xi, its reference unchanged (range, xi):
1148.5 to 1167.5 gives 1166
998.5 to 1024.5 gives 1011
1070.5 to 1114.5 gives 1072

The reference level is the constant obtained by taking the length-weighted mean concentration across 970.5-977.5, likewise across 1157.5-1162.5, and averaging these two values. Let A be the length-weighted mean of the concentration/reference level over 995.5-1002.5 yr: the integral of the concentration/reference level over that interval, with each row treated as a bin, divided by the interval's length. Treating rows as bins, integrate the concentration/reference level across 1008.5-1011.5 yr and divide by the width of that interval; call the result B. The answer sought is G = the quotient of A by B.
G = 1.11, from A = 0.84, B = 0.8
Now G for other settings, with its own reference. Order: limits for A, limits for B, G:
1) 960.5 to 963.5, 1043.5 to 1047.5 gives 0.51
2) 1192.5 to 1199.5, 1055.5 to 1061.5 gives 1.10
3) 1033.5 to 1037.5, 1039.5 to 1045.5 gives 0.79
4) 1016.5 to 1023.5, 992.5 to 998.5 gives 0.94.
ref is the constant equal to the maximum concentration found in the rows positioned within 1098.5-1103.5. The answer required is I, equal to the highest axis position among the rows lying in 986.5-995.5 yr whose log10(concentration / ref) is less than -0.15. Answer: 995 yr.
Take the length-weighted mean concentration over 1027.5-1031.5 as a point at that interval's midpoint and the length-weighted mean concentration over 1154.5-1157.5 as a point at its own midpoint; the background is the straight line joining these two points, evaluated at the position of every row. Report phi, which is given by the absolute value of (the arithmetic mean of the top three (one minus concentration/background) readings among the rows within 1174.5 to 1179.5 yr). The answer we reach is 0.129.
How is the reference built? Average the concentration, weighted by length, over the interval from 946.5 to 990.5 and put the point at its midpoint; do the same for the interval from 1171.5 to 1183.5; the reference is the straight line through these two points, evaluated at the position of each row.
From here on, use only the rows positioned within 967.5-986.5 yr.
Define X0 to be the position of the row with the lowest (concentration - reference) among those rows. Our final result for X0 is 973 yr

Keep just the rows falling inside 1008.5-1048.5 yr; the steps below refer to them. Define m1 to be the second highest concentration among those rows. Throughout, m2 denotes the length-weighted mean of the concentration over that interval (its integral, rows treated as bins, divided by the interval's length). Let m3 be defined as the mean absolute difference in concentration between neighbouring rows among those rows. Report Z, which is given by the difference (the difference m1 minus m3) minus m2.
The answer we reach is 59.9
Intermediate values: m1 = 257.3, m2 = 187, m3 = 9.9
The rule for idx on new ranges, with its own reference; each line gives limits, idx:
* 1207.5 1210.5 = 97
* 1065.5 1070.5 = 65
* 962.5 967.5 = 1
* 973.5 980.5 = 7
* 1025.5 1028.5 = 15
